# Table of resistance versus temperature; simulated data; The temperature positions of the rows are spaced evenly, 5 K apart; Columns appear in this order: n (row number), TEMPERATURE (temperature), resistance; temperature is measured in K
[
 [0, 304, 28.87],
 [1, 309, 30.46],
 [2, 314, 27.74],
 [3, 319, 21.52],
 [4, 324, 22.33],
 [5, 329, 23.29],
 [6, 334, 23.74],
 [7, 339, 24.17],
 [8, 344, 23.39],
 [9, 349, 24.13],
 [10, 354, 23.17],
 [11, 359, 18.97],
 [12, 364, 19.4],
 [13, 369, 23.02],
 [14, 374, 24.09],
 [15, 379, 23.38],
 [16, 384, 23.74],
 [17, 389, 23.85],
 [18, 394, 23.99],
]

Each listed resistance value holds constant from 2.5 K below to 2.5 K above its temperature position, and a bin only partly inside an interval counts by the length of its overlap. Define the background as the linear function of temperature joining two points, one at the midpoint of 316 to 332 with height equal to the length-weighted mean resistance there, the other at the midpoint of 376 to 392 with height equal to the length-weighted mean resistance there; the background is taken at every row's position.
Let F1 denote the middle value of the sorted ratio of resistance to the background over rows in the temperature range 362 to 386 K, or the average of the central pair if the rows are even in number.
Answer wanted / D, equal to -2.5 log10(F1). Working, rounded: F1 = 0.99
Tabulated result 0.01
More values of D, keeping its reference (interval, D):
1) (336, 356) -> -0.04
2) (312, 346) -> -0.03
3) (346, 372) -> 0.02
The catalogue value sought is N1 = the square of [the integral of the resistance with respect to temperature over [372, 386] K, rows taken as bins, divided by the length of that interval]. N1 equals 563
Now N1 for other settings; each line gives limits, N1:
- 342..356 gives 556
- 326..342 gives 561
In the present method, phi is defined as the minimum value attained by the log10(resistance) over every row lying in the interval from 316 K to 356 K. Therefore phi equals 1.33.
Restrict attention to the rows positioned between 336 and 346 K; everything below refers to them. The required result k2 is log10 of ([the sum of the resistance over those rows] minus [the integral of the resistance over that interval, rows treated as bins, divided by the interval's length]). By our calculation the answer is 1.38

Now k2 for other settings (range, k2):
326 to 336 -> 1.37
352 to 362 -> 1.33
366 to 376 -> 1.38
